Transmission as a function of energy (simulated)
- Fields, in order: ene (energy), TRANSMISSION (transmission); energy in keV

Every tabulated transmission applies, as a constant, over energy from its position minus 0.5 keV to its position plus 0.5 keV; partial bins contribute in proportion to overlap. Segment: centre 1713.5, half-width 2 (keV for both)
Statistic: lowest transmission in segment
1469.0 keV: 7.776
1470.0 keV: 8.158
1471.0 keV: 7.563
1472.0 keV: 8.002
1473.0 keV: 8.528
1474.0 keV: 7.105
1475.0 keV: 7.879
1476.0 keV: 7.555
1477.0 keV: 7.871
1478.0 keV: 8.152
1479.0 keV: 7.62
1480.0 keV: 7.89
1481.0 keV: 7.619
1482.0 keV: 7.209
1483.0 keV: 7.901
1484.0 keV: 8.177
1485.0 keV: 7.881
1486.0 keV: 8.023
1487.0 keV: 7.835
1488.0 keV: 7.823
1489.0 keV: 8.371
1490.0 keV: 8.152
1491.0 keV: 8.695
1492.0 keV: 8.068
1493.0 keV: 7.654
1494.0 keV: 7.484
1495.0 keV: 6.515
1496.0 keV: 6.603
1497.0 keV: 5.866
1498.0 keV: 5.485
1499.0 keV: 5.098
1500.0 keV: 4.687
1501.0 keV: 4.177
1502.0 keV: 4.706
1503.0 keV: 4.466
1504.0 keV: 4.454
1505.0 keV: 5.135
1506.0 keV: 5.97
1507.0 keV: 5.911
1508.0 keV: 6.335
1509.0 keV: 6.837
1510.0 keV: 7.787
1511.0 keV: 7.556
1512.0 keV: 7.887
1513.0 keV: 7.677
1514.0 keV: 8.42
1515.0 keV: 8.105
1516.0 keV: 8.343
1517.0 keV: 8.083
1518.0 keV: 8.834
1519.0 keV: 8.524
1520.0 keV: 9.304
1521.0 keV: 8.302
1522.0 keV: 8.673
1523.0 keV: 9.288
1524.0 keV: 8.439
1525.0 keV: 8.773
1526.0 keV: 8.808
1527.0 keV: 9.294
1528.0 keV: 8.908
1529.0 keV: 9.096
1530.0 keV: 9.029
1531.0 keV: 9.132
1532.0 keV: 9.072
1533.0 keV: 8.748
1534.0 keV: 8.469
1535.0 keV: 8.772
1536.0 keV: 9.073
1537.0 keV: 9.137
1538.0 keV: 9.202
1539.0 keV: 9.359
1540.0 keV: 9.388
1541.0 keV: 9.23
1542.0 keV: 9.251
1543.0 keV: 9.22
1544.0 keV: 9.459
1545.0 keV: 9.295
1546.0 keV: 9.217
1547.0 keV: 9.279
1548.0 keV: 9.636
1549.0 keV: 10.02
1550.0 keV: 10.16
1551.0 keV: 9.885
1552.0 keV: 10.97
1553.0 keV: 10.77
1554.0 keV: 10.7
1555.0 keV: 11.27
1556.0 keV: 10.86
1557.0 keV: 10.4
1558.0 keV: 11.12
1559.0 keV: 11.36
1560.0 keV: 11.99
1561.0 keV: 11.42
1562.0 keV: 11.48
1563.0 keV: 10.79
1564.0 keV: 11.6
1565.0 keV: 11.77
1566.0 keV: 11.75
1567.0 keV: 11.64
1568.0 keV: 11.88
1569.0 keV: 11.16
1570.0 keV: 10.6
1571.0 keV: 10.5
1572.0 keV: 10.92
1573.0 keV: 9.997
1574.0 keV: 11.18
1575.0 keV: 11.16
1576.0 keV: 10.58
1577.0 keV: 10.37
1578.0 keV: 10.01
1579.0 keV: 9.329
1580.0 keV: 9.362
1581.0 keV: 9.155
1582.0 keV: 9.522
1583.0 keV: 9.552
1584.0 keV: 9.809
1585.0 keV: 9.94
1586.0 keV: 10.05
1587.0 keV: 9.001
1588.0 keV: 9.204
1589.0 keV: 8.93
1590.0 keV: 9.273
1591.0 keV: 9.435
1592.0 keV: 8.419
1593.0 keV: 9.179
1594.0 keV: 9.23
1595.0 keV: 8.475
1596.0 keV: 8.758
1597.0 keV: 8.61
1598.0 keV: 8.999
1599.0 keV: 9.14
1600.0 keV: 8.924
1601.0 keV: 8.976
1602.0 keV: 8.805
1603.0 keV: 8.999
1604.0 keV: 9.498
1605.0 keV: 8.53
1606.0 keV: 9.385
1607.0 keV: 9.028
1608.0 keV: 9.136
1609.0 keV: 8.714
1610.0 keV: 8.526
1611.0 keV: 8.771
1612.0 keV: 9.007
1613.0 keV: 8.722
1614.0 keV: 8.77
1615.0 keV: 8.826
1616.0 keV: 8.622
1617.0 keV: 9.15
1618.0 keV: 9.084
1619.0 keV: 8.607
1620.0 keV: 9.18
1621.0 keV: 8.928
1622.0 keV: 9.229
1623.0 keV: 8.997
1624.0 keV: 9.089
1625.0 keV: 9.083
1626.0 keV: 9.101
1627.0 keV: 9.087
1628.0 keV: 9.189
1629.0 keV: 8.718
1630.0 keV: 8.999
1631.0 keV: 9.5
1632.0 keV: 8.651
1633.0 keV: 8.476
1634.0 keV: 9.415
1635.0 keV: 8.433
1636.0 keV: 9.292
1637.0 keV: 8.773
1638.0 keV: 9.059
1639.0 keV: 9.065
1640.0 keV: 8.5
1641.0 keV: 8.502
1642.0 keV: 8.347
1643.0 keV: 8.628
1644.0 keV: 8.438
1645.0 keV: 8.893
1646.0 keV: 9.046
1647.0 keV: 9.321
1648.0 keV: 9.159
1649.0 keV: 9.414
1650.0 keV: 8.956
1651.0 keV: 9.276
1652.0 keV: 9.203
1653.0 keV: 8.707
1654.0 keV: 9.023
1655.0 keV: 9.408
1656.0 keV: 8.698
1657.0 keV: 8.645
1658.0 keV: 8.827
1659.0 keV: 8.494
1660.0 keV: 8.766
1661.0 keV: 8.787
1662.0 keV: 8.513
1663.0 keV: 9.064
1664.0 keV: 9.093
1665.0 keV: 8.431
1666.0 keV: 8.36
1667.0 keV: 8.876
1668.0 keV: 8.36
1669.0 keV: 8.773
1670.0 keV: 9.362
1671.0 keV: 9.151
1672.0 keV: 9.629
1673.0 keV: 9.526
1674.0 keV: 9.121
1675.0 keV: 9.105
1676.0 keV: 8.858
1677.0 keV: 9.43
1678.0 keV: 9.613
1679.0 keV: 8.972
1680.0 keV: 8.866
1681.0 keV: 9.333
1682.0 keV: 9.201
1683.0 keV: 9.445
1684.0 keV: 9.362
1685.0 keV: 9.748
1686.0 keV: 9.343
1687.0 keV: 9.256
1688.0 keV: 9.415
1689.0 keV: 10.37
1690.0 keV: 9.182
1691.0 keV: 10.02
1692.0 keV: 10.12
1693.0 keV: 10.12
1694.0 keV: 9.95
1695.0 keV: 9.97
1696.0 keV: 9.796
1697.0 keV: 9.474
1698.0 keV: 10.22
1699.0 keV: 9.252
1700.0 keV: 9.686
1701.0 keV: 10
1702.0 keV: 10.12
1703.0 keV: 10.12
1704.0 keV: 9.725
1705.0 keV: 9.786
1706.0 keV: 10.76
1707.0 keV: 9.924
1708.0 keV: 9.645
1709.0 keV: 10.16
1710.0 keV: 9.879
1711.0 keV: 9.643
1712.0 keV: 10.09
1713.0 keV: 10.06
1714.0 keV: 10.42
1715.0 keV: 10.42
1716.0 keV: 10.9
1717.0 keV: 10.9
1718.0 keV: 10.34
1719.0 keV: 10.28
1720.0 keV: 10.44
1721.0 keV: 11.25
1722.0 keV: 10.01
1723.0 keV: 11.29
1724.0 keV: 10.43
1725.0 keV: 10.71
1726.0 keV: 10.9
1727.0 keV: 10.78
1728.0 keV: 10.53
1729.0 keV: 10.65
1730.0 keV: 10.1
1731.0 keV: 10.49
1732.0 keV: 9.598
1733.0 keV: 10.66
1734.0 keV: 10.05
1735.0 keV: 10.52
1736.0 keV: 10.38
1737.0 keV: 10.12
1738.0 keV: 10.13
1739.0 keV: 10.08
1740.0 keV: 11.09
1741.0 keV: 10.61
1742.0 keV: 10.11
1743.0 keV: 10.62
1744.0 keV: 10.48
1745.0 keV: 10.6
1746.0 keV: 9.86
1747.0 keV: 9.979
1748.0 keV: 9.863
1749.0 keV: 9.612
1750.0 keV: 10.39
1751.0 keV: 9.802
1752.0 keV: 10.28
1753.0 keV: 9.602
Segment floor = 10.06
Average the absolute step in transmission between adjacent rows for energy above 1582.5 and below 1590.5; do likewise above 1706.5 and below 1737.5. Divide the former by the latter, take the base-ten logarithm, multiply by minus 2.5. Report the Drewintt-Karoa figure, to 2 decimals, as 0.26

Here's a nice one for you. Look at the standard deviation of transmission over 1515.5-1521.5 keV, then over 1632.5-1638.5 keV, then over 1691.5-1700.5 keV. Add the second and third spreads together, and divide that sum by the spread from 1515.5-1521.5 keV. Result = 1.7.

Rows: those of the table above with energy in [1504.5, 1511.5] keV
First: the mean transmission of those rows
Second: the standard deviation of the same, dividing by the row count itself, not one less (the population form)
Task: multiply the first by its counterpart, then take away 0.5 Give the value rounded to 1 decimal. 5.2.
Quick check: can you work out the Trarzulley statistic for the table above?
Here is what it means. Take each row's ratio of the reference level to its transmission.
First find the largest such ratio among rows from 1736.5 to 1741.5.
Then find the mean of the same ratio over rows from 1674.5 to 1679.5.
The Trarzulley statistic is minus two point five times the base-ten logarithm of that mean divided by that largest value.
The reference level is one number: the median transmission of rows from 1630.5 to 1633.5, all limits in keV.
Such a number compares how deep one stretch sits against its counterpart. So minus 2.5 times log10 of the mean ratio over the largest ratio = -0.10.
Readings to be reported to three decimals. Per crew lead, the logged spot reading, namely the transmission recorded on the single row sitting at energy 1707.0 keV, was 9.924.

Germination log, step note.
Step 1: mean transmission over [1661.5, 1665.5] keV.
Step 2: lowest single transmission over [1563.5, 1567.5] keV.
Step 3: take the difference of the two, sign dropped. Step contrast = 2.82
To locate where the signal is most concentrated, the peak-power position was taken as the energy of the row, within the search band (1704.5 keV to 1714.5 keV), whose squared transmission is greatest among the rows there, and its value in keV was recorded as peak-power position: 1706.0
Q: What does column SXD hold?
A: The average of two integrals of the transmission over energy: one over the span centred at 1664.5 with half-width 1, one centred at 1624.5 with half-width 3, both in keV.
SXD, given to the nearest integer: 36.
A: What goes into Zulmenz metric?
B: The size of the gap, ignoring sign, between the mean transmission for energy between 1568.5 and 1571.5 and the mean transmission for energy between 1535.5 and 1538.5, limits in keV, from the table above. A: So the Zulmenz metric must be 1.6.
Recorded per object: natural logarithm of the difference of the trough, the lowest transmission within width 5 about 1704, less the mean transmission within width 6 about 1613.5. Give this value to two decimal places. -0.06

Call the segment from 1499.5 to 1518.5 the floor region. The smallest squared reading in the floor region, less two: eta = 15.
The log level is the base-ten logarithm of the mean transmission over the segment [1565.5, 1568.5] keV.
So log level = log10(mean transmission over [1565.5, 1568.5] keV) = 1.07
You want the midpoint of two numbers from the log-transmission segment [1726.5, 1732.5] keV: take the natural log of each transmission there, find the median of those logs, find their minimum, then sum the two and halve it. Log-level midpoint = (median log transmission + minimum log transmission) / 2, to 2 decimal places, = 2.31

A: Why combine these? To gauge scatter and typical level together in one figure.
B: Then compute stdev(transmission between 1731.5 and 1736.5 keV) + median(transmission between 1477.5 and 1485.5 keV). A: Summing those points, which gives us 8.3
